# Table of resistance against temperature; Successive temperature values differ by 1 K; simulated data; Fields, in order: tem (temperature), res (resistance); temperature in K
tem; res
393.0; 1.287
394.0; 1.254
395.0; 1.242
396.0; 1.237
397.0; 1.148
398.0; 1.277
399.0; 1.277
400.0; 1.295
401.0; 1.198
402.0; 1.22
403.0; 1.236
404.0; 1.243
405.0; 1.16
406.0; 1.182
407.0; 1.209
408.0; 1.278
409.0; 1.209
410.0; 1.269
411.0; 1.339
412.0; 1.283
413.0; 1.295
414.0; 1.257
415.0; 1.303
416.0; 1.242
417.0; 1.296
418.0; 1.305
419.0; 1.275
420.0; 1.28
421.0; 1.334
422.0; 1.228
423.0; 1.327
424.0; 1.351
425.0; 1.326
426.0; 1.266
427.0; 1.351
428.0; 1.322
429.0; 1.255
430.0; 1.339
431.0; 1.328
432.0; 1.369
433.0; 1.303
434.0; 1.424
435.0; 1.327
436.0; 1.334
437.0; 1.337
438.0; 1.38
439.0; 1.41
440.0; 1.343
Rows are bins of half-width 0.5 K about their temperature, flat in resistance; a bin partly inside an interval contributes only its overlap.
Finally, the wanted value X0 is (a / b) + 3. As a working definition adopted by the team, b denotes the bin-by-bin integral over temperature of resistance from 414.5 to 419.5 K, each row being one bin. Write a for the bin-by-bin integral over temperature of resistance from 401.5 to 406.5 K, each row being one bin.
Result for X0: 3.94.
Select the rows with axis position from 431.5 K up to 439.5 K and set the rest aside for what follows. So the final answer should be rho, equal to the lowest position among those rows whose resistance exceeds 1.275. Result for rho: 432.0 K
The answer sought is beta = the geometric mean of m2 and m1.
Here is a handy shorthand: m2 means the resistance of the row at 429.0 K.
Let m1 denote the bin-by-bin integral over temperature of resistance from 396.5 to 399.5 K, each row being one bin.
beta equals 2.16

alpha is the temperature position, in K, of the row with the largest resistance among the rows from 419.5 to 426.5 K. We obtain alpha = 424.0 K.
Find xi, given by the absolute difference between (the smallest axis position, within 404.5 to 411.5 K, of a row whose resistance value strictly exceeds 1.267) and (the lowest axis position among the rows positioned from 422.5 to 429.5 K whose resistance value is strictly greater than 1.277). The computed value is 15 K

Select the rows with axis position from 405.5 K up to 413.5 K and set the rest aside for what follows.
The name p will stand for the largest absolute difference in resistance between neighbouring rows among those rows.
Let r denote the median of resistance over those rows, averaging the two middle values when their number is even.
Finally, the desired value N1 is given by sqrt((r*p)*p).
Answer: 0.08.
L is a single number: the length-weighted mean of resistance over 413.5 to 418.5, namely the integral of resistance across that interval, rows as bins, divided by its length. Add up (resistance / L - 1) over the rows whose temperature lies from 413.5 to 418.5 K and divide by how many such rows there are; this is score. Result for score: 0.00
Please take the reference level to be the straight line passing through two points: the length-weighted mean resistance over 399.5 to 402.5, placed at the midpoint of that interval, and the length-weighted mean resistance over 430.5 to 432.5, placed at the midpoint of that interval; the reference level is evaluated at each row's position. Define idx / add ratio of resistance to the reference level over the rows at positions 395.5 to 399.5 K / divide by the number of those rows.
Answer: 1.01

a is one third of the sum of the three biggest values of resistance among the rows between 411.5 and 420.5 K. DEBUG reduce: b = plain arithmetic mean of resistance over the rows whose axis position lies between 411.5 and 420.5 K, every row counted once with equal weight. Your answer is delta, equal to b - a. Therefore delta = -0.020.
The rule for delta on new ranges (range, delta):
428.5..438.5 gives -0.051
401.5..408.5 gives -0.034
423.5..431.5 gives -0.030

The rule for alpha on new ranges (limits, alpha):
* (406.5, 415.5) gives 411.0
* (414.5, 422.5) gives 421.0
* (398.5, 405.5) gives 400.0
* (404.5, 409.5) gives 408.0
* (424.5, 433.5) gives 432.0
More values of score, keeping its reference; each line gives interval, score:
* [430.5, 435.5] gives 0.05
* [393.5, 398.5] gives -0.04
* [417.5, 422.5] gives 0.00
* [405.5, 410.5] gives -0.04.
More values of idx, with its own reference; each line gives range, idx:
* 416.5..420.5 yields 0.99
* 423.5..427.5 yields 1.00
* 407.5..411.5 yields 1.00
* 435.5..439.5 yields 1.00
